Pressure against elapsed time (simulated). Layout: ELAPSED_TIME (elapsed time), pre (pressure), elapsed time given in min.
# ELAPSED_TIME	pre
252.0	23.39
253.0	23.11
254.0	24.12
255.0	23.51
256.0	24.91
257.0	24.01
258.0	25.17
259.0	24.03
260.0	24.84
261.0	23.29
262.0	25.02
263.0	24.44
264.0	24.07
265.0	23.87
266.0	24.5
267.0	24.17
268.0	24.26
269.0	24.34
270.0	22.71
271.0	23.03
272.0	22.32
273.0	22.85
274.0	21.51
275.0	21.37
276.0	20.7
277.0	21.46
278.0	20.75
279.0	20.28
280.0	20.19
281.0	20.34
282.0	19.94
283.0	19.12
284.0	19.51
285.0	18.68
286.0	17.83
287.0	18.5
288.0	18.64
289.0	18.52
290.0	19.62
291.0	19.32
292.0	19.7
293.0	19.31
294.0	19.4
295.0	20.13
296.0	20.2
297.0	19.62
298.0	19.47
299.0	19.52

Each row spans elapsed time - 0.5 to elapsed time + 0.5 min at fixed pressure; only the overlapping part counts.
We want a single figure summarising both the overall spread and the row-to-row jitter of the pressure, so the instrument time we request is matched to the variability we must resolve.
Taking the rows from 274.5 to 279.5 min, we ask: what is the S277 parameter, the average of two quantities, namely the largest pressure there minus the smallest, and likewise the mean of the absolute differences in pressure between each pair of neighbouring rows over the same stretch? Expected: 0.92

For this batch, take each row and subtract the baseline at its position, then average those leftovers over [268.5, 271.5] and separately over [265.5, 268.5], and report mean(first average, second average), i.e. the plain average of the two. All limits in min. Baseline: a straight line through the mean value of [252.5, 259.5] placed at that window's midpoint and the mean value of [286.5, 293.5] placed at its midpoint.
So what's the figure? 1.6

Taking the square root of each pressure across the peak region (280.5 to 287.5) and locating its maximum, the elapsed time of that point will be 281.0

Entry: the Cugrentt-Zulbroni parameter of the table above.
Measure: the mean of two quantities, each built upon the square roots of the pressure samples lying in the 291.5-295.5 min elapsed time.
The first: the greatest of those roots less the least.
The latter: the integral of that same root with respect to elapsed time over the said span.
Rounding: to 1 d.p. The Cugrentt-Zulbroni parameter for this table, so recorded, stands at 8.9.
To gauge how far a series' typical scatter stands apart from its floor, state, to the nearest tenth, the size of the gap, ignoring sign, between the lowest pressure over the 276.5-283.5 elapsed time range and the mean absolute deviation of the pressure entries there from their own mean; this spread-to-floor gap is 18.6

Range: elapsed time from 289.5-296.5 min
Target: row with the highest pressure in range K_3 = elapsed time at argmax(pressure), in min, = 296.0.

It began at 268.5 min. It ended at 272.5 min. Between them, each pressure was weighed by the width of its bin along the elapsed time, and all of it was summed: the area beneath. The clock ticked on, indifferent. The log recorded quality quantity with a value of 92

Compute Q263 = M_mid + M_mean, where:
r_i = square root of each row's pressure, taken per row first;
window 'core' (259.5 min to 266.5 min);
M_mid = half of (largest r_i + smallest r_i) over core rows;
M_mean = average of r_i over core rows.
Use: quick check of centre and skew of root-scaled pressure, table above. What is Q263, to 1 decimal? 9.8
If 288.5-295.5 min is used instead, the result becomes 8.8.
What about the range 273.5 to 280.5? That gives 9.1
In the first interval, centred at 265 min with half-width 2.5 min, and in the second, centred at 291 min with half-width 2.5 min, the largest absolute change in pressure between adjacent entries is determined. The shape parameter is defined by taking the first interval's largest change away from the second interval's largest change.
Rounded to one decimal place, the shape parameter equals 0.5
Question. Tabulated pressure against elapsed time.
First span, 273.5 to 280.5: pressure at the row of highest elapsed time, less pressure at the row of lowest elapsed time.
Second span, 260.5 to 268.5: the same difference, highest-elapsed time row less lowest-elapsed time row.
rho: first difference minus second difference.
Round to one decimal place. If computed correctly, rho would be -2.3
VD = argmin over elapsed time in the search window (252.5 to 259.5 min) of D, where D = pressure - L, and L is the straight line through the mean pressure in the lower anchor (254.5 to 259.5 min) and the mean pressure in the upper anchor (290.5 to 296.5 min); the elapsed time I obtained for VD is 253.0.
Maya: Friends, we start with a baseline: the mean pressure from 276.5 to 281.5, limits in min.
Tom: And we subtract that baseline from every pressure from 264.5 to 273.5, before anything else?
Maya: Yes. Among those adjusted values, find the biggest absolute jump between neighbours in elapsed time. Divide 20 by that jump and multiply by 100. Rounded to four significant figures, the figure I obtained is 1227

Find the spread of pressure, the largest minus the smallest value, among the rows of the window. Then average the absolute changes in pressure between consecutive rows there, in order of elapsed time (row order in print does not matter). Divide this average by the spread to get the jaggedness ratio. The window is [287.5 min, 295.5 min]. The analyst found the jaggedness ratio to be 0.28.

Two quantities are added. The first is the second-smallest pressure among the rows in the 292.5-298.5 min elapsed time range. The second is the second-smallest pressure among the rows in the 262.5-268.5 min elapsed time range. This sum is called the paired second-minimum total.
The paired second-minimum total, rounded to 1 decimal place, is 43.5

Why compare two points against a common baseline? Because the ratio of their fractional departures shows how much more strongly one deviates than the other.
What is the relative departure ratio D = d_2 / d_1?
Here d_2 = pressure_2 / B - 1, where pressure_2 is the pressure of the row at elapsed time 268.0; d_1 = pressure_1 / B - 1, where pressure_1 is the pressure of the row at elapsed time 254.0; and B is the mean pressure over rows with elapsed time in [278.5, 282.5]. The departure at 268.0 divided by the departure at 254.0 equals 1.0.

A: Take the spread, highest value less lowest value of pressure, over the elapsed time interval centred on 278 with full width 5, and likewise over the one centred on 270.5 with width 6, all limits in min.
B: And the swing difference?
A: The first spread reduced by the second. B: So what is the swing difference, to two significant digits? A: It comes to -0.75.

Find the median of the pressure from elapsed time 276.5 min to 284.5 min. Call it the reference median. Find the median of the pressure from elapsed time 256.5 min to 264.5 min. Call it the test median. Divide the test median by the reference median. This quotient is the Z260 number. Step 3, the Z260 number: 1.20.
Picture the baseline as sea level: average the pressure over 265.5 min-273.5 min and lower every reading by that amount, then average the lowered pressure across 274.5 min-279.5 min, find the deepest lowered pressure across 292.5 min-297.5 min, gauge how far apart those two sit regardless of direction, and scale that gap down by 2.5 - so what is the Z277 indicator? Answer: 0.64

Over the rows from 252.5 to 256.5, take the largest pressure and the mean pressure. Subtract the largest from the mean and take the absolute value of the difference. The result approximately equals 1.0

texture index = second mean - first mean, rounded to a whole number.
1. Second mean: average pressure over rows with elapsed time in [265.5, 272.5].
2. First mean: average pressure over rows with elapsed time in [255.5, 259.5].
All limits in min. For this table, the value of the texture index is -1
